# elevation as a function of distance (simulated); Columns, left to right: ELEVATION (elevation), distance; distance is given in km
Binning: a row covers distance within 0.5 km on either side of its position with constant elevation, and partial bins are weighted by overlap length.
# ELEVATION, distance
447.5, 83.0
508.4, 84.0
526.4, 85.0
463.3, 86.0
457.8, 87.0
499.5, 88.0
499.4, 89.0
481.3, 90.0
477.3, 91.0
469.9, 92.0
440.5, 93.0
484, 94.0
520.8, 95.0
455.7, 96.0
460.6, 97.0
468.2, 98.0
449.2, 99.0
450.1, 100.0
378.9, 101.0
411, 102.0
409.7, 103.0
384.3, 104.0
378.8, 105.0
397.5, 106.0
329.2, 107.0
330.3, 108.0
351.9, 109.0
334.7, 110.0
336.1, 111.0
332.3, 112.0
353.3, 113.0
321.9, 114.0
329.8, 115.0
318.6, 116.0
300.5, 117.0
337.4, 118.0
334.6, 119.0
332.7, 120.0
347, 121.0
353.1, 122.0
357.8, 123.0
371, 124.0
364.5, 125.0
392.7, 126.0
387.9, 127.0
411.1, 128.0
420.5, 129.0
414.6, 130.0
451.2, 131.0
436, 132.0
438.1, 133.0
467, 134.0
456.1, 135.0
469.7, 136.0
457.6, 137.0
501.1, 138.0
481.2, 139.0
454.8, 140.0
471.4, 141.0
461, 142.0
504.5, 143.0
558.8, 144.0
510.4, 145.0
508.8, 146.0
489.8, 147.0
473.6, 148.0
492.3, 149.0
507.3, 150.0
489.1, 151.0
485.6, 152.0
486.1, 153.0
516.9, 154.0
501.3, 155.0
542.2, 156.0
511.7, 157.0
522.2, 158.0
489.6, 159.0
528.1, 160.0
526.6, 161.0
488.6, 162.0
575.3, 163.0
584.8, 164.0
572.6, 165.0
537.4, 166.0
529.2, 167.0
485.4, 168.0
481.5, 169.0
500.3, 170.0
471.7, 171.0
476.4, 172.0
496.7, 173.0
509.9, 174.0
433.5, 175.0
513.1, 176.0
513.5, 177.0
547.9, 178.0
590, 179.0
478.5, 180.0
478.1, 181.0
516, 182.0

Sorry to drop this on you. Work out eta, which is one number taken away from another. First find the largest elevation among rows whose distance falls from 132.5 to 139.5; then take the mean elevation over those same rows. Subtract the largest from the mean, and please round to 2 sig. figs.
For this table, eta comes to -34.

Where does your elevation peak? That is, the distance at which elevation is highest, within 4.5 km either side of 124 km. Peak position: 128.0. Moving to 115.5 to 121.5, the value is 121.0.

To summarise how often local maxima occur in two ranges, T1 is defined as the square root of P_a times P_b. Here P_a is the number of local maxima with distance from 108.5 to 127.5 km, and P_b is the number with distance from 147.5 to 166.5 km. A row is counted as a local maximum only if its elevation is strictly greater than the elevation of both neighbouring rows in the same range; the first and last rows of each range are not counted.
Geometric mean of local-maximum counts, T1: 6.0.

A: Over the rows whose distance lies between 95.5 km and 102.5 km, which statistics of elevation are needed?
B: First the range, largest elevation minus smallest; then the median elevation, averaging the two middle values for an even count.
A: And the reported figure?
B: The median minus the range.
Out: 361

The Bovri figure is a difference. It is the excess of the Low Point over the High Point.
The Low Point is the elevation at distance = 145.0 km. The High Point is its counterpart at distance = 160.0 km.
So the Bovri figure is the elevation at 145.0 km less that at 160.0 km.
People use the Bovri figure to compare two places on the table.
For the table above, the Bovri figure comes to -18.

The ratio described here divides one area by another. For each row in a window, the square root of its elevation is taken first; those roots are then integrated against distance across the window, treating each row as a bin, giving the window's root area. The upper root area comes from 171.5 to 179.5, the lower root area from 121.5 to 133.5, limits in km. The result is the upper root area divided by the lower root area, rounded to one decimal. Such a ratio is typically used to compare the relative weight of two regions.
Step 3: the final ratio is 0.8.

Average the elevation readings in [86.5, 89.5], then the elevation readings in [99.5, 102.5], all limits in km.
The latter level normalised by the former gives 0.85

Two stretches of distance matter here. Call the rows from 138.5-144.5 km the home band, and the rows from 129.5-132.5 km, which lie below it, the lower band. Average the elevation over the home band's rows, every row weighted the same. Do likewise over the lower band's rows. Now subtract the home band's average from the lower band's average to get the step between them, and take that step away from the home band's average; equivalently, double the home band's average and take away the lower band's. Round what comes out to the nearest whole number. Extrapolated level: 543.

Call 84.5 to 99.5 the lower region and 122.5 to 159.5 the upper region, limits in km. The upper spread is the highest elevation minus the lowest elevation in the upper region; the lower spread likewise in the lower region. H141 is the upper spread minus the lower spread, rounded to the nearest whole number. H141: 115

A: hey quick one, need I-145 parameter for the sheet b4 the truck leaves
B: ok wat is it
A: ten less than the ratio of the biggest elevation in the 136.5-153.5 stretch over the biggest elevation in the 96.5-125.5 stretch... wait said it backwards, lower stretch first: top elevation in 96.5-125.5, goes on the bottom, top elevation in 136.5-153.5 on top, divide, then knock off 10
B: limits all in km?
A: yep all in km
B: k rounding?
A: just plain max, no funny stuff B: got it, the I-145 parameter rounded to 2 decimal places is -8.81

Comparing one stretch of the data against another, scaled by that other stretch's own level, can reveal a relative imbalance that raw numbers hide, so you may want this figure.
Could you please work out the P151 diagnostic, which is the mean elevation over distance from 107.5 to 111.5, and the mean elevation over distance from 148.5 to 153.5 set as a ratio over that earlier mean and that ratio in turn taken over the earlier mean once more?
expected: 0.0043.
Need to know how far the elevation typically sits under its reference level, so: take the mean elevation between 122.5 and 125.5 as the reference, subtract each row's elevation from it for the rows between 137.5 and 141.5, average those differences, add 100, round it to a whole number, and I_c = -13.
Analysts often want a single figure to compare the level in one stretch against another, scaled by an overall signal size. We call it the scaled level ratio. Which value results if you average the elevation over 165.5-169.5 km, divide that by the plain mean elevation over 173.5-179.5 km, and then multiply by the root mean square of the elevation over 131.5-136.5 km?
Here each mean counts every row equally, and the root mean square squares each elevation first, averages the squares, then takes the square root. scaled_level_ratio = 445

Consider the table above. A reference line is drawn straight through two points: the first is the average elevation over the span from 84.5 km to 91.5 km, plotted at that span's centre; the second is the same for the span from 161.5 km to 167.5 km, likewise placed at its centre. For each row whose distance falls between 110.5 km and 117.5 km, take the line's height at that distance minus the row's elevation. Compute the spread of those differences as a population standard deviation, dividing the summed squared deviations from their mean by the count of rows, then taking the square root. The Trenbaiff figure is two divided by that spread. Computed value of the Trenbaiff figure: 0.12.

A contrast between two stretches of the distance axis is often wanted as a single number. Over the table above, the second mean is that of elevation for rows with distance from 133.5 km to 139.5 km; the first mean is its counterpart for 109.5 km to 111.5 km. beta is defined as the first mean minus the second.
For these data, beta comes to -137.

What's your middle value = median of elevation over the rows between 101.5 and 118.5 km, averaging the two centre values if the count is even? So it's 336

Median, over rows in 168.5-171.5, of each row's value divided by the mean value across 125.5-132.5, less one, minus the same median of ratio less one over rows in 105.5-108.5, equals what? 0.4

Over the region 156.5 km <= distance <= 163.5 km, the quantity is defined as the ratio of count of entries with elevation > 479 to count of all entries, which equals 1.0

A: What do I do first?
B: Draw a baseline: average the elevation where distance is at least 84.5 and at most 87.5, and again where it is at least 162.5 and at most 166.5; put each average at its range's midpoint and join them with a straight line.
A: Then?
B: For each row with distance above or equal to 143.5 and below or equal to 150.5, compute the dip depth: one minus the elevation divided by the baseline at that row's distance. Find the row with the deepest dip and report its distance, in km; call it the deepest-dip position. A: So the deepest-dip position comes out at 148.0 km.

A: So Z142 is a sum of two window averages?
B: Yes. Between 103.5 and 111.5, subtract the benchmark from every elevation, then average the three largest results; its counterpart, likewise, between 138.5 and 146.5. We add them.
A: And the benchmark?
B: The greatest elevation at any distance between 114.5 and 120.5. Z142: 238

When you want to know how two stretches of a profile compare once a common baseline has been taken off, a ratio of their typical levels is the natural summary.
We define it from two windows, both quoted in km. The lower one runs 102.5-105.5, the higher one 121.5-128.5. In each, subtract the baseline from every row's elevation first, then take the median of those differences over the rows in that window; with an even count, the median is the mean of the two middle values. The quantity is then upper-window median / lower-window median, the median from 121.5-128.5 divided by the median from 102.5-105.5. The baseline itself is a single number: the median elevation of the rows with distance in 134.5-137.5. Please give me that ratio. 1.18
